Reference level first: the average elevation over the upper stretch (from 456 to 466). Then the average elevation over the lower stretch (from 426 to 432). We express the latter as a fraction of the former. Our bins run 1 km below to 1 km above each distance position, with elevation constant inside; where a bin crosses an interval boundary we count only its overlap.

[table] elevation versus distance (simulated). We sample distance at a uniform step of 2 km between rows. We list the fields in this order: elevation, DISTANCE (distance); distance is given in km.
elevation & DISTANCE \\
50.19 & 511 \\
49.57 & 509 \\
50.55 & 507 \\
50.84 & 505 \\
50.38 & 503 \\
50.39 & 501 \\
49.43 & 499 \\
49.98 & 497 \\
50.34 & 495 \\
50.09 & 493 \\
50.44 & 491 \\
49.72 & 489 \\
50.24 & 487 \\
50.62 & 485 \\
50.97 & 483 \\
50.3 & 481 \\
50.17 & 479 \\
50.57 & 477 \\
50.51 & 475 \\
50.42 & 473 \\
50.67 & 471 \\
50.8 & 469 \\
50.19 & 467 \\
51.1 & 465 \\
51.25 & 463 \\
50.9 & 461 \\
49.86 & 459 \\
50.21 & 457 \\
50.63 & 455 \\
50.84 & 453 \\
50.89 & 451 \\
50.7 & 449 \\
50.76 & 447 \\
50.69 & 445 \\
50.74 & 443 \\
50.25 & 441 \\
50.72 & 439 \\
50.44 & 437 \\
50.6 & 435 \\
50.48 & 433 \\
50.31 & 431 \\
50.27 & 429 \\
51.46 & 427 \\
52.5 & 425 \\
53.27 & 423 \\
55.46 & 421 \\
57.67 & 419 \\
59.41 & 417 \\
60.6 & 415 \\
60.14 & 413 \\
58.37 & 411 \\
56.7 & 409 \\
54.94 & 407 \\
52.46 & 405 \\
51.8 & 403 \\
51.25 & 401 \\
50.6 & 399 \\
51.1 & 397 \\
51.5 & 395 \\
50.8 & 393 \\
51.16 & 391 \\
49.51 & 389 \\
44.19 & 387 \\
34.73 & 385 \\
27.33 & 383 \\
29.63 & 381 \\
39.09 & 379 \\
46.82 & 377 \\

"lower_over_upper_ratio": 1.00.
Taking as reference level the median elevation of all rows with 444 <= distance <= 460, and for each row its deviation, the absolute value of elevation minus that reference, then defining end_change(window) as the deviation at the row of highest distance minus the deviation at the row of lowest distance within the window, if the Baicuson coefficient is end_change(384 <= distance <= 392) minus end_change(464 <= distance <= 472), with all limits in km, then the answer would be -15.1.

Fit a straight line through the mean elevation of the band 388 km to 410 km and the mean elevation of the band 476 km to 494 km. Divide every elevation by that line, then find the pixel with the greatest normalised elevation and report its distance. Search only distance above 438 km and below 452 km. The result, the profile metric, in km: 451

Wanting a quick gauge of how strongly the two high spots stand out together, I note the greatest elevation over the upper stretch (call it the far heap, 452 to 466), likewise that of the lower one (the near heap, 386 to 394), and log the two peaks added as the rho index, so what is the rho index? 102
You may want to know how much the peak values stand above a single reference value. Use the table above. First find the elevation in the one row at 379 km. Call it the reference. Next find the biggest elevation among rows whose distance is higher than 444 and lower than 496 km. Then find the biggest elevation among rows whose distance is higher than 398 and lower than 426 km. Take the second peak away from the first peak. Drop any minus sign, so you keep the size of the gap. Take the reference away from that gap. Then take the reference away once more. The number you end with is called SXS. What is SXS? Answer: -69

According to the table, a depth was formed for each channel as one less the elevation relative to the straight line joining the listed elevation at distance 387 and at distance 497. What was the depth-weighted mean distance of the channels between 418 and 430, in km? 422.8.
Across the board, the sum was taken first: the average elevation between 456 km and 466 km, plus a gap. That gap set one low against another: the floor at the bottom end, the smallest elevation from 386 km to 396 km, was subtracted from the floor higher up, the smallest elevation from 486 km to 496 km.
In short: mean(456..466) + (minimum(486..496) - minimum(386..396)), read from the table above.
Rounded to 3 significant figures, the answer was 56.2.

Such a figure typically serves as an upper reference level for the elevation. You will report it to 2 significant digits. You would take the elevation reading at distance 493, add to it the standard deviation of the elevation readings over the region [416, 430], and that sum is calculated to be 53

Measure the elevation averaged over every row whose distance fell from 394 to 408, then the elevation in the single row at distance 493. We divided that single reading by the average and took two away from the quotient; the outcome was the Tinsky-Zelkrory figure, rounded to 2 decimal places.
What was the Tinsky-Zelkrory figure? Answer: -1.04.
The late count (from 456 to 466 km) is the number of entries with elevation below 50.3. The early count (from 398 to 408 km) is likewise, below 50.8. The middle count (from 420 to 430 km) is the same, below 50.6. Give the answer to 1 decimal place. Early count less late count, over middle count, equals -1.0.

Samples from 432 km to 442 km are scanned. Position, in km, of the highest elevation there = 439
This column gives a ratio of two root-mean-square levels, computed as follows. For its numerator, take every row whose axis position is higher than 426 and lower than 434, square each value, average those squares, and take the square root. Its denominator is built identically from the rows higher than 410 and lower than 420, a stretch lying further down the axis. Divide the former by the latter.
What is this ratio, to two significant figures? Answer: 0.85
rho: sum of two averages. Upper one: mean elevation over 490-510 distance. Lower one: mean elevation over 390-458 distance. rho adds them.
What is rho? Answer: 102.8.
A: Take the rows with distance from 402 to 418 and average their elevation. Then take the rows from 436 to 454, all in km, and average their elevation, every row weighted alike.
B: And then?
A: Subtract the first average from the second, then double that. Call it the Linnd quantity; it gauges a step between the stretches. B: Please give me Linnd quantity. -12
